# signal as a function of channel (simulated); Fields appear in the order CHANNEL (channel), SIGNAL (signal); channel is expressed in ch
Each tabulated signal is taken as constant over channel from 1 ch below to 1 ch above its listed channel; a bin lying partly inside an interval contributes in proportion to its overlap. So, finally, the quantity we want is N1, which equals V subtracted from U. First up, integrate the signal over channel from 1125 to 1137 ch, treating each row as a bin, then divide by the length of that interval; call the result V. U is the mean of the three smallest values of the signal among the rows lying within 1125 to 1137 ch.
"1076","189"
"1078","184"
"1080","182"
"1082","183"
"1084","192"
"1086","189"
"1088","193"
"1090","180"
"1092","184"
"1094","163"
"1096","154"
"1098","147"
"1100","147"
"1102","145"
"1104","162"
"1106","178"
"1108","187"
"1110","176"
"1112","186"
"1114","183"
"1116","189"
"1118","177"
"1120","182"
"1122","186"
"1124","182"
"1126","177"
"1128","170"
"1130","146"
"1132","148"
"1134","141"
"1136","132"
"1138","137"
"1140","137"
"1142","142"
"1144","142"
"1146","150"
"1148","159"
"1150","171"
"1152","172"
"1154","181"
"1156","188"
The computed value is -13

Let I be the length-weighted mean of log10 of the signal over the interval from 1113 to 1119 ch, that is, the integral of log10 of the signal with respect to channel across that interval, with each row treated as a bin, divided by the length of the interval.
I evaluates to 2.26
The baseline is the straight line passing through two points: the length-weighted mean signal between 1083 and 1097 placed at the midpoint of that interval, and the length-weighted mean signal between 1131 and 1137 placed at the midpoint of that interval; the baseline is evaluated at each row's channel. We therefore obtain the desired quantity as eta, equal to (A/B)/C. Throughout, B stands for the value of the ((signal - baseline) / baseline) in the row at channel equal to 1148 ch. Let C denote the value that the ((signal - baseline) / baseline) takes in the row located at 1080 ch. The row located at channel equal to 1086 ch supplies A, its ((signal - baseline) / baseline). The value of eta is -4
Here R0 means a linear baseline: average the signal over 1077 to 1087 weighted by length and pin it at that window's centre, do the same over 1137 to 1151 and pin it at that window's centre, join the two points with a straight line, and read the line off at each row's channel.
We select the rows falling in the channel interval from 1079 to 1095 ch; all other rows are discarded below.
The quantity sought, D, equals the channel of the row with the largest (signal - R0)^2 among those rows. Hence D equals 1094 ch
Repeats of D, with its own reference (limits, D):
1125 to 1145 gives 1136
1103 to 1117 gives 1116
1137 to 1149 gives 1138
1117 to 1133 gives 1122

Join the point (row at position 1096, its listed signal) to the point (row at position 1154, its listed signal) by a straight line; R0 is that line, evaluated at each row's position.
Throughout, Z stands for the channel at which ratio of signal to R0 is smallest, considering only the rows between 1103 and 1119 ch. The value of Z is 1104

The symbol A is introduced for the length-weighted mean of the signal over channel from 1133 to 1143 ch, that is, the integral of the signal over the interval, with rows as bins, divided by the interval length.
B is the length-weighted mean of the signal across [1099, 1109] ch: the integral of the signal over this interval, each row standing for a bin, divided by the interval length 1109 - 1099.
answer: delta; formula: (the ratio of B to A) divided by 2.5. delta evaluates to 0.475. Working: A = 138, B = 164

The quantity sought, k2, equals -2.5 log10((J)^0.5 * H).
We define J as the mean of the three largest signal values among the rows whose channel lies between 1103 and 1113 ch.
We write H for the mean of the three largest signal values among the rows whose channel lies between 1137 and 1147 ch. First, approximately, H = 145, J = 184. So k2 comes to -8.23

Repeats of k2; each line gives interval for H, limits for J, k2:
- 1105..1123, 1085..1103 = -8.53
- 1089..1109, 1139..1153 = -8.44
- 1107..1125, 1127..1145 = -8.42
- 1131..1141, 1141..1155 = -8.18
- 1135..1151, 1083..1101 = -8.36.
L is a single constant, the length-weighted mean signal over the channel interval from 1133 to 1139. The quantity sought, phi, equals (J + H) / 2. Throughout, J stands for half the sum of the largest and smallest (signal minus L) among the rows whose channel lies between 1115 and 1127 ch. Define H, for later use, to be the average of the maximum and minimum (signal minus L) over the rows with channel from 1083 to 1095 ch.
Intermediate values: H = 41.3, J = 46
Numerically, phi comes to 44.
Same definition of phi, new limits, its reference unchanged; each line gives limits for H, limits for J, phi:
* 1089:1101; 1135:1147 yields 17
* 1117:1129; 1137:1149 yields 26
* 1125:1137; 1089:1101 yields 23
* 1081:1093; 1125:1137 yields 34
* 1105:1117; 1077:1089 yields 48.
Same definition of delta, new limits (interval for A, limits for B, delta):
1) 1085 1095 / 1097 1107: 0.343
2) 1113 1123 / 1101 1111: 0.370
